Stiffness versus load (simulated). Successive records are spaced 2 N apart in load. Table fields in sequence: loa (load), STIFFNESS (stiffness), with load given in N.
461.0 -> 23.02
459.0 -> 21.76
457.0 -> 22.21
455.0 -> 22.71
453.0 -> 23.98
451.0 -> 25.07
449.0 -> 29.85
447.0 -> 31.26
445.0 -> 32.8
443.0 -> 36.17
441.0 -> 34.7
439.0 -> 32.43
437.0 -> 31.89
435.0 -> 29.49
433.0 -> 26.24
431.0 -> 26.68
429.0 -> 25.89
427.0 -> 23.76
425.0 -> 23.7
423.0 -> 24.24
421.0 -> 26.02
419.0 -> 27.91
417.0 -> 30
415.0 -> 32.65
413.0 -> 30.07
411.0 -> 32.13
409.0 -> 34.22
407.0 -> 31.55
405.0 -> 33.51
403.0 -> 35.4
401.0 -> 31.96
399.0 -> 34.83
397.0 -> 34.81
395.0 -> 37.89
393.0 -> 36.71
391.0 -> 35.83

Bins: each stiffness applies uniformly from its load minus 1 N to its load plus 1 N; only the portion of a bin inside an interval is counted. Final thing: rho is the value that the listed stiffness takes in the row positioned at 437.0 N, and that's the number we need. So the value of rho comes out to 31.89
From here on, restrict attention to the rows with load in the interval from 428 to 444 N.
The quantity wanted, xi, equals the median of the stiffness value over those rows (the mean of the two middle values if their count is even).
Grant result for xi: 30.7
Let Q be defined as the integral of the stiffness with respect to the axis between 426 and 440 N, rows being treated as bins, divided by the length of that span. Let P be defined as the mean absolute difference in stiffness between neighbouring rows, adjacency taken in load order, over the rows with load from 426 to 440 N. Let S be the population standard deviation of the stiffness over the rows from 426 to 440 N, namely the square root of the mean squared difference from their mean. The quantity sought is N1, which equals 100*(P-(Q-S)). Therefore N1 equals -2343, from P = 1.6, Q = 28.1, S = 3.0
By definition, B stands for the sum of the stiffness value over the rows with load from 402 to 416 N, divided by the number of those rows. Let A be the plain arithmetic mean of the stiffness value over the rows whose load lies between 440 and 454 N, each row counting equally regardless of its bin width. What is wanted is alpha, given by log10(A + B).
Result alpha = 1.80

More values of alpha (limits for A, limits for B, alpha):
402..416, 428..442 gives 1.80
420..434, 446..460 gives 1.70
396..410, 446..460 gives 1.77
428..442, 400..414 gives 1.79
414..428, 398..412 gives 1.78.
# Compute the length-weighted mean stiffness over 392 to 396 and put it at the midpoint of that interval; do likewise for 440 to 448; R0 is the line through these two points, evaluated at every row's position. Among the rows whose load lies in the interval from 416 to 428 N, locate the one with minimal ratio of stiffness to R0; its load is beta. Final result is 425.0 N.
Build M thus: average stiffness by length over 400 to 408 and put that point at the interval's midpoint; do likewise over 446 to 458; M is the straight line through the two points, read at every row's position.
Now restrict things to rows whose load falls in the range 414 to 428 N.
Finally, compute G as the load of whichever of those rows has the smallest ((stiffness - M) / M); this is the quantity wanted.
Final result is 425.0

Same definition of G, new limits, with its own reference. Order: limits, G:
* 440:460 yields 459.0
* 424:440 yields 425.0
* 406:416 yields 413.0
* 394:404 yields 401.0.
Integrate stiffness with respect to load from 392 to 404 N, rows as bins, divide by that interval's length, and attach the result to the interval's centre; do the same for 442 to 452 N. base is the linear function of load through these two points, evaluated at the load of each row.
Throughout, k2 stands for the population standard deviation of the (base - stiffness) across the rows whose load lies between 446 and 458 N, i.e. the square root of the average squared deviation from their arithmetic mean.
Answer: 3.2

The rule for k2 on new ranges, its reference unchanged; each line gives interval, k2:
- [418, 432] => 1.5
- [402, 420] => 1.9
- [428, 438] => 2.5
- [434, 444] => 2.6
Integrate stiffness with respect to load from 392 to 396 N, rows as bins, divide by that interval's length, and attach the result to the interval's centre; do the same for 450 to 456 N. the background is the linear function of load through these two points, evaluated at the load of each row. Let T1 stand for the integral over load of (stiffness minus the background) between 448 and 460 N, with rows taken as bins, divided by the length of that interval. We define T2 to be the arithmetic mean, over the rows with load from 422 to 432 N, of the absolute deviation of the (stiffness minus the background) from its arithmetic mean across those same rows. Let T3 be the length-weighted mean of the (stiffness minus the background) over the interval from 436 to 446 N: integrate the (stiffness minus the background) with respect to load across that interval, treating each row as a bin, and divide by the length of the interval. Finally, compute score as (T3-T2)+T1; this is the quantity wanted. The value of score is 6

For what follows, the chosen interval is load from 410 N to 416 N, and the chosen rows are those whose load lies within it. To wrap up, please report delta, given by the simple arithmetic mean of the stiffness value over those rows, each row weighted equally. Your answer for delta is 32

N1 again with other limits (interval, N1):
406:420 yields -2694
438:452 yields -2594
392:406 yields -3112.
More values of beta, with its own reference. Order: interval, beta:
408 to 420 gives 419.0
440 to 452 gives 451.0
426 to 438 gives 427.0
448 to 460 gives 459.0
